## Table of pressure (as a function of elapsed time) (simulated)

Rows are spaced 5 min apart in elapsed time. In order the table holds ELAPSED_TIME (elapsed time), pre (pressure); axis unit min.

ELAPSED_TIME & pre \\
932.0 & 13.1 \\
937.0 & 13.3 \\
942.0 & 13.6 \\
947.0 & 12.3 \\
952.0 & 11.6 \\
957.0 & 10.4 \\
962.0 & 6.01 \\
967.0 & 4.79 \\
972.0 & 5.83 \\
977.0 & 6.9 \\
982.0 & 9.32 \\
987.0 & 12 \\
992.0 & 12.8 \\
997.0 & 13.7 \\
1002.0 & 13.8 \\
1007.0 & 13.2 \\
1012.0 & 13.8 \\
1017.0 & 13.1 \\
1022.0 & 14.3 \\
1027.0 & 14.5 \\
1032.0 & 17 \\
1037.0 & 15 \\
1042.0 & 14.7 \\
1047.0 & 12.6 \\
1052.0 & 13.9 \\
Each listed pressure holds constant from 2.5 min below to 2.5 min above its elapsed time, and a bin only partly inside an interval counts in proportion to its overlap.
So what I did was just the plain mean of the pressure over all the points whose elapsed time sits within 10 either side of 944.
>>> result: 12.7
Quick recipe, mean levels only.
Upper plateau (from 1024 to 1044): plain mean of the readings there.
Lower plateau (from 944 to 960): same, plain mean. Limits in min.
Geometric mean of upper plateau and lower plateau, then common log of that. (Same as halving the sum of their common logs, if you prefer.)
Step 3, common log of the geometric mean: 1.12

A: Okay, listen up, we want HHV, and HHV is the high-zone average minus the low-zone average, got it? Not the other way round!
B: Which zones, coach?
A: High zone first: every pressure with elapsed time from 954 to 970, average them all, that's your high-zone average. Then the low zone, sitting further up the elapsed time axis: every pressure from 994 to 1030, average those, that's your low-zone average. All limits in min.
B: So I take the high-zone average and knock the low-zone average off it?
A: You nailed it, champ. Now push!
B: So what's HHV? -7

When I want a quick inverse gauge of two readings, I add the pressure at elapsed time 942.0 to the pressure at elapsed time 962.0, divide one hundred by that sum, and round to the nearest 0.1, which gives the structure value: 5.1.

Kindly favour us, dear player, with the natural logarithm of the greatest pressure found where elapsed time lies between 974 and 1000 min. 2.62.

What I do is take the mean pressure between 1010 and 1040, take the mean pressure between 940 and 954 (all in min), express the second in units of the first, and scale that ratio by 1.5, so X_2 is 1.28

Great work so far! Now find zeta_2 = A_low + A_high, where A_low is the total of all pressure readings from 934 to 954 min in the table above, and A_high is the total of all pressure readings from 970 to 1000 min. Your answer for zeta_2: 111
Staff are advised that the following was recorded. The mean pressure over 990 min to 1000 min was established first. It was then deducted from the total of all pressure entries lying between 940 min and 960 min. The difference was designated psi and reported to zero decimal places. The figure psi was 35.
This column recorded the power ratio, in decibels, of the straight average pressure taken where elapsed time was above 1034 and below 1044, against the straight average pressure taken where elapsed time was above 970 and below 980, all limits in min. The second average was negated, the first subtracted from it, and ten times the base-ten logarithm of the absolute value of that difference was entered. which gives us 13.3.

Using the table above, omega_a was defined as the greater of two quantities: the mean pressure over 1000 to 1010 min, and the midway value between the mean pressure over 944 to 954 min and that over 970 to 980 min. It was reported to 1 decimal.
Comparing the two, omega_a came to 13.5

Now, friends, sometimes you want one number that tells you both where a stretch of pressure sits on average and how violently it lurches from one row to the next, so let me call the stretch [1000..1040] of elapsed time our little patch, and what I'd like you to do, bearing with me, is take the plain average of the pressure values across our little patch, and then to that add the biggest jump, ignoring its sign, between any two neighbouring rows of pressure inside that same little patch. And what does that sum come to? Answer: 17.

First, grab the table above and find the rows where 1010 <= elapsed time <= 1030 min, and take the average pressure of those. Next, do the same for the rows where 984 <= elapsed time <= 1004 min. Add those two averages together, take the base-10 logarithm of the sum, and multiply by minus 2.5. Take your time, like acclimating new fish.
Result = -3.58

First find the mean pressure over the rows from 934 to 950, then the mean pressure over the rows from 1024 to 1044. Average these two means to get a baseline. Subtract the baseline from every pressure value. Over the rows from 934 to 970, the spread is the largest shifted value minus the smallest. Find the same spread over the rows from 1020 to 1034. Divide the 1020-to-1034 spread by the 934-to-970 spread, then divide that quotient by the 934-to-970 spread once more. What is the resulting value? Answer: 0.035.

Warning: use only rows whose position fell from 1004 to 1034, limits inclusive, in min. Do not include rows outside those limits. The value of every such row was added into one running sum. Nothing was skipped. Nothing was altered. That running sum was 86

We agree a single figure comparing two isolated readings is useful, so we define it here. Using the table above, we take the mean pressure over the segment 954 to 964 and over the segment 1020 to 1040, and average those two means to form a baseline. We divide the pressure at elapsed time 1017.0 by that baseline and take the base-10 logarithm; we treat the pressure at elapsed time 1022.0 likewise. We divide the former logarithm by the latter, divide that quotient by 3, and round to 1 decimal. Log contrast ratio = 0.2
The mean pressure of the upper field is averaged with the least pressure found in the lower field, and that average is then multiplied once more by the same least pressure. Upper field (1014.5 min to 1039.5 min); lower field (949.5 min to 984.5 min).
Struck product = 47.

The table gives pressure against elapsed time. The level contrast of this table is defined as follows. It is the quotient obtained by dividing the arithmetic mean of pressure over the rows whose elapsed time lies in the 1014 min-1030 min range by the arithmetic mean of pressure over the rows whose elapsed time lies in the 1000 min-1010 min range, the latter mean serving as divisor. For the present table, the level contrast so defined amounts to 1.0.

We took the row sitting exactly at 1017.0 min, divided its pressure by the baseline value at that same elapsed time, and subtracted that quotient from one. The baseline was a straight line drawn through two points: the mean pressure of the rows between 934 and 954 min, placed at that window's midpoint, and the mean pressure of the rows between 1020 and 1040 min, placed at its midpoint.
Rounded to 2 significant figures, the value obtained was 0.12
